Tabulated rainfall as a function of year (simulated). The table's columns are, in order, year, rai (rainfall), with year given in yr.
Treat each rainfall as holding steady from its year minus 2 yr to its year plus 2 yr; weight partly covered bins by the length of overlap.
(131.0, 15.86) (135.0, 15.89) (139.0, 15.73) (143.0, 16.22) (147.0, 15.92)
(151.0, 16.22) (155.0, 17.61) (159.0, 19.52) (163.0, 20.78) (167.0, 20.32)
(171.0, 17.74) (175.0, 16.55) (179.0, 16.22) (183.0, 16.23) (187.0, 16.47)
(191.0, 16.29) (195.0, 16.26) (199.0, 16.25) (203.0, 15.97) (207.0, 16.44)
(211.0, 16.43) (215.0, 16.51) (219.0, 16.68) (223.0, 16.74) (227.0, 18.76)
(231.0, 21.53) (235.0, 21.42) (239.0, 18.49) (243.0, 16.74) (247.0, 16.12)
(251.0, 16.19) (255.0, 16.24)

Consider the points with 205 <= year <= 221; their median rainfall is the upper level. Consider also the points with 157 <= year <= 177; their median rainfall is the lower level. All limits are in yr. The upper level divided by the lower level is 0.84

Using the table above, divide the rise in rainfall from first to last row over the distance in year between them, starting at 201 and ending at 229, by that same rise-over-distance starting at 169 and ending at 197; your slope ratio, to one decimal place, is -1.9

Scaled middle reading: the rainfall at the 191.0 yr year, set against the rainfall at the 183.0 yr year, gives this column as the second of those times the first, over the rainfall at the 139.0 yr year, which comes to 16.8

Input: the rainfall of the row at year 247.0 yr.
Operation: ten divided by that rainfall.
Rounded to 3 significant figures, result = 0.620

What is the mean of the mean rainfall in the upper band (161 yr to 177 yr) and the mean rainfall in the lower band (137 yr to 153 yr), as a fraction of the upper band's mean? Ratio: 0.93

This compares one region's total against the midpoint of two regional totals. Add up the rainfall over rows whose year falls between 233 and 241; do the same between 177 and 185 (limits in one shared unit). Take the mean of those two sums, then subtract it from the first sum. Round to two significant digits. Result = 3.7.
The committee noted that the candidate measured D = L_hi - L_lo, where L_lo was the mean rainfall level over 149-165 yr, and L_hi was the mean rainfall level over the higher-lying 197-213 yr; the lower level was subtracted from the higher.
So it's -2.3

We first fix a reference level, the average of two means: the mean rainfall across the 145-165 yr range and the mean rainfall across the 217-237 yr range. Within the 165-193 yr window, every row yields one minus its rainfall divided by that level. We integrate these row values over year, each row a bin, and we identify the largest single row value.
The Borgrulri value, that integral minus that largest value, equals 2.0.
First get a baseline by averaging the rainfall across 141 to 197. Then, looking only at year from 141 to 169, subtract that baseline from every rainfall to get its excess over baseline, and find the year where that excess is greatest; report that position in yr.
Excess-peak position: 163.0 yr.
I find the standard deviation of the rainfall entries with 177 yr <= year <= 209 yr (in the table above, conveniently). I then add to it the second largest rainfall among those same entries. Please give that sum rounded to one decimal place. 16.6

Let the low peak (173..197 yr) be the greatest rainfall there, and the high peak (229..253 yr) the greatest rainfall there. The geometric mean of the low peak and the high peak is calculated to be 18.9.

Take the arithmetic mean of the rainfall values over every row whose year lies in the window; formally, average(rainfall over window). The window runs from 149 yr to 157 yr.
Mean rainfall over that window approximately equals 16.9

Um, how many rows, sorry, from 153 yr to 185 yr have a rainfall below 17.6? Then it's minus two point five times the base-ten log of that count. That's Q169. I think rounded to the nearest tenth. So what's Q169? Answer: -1.2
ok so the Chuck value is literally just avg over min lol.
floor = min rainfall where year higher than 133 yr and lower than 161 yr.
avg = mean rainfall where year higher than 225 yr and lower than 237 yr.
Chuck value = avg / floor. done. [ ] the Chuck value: 1.3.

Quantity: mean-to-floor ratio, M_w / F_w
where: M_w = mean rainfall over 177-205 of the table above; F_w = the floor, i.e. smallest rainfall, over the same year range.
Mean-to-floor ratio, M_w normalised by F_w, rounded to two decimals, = 1.02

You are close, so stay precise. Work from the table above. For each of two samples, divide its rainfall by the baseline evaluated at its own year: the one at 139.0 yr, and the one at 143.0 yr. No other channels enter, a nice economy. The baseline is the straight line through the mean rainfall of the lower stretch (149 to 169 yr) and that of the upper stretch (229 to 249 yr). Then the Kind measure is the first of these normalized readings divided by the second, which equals 0.97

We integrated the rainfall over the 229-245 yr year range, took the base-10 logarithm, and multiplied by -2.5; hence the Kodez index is -6.24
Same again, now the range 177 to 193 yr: -6.04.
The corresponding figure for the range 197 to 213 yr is -6.04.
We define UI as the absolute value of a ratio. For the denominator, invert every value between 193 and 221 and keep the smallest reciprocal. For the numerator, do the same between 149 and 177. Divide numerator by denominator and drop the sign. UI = 0.80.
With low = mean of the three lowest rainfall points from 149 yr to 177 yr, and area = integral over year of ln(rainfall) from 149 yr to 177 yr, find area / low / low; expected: 0.29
